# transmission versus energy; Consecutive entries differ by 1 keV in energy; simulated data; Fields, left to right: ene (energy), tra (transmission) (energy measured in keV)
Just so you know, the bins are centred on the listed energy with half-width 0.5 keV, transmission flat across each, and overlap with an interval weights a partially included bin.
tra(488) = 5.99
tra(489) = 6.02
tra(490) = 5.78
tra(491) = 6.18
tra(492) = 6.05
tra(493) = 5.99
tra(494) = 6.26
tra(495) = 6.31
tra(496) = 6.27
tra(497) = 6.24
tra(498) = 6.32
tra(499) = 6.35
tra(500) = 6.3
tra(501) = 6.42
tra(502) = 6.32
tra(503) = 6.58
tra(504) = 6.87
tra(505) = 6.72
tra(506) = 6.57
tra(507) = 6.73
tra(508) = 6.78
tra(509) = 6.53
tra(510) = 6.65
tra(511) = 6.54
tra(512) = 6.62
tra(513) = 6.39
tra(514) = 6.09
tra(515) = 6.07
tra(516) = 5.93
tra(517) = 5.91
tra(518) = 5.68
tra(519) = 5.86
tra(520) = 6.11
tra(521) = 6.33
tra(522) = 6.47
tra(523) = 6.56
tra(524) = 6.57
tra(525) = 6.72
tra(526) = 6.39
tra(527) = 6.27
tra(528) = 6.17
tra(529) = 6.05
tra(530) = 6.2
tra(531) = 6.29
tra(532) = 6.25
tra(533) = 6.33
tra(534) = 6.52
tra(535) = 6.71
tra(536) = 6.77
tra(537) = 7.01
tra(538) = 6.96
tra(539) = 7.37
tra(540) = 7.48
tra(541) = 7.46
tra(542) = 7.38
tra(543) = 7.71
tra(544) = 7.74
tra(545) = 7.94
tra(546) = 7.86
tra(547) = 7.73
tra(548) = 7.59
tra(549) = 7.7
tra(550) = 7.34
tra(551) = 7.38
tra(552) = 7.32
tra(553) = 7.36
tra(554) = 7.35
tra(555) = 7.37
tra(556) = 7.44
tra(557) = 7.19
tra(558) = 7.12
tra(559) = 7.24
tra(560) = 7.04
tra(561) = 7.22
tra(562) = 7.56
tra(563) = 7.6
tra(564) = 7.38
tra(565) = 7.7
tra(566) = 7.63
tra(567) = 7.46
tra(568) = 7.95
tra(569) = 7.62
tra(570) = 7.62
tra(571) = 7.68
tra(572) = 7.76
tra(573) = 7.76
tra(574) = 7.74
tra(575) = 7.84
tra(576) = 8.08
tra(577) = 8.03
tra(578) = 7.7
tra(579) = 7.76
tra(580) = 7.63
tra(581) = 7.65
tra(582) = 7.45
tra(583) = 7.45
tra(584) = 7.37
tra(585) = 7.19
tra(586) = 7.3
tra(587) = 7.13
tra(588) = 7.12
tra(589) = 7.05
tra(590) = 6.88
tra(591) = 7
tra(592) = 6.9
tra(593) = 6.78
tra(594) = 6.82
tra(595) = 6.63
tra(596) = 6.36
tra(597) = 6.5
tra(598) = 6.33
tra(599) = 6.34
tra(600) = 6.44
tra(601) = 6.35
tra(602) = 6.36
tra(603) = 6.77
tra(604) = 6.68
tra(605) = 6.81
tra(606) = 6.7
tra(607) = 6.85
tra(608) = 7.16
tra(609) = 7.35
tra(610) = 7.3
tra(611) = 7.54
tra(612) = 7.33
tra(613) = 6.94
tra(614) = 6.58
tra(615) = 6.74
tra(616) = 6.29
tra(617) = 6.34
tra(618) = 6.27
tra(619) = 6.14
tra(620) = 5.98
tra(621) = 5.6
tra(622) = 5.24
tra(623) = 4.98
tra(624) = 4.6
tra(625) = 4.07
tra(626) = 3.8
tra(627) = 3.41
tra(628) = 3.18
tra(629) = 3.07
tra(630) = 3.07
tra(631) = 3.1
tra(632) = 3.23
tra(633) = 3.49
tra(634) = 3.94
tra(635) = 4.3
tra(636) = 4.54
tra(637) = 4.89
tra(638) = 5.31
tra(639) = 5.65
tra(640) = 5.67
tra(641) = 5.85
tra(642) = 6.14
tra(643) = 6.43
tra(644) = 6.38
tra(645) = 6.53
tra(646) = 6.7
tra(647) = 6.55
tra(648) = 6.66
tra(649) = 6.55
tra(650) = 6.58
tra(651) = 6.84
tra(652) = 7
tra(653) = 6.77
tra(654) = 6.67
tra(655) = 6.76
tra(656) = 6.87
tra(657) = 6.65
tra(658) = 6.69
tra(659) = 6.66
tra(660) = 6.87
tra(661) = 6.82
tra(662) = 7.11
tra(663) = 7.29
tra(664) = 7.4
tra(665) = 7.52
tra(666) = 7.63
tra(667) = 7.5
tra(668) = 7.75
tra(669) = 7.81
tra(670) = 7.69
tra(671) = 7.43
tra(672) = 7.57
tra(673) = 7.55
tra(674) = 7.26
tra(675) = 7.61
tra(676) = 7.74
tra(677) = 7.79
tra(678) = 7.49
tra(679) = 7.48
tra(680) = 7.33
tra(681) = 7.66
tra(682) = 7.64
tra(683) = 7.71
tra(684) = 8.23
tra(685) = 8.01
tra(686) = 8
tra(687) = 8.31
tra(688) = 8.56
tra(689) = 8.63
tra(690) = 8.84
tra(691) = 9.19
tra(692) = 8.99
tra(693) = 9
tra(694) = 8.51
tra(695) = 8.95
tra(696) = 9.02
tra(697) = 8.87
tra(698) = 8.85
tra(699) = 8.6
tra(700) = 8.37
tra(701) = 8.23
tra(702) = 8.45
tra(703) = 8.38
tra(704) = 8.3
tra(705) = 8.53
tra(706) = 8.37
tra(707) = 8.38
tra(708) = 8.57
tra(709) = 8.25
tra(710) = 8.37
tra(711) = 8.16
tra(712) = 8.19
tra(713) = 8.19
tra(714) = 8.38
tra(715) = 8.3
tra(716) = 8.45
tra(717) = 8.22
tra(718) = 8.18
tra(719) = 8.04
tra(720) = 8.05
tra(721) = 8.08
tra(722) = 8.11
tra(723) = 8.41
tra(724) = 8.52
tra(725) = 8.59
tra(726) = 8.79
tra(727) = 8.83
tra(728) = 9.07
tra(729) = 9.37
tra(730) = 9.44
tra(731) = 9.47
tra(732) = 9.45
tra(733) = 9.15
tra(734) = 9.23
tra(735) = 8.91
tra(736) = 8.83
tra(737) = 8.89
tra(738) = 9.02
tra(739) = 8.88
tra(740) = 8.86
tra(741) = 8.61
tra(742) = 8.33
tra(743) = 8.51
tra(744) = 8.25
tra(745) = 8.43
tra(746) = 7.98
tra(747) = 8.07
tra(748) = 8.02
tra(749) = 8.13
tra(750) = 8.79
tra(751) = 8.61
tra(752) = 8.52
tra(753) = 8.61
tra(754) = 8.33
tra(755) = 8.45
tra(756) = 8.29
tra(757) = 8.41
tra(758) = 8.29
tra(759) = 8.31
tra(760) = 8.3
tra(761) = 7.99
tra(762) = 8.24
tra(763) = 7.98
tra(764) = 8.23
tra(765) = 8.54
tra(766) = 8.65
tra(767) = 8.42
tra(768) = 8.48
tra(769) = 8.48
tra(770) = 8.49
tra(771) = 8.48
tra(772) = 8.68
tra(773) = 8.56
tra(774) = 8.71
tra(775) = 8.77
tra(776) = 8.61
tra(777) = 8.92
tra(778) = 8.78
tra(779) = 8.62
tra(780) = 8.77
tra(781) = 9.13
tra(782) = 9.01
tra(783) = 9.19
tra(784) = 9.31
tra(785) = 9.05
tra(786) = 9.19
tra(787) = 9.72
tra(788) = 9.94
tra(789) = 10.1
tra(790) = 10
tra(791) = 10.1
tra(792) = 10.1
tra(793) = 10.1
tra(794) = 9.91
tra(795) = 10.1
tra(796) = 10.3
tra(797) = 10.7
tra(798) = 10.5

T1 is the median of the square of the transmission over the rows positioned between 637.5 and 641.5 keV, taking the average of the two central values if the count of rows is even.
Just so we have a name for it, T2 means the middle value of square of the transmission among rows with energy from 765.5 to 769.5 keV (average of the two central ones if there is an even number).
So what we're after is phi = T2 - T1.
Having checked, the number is 40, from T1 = 32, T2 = 72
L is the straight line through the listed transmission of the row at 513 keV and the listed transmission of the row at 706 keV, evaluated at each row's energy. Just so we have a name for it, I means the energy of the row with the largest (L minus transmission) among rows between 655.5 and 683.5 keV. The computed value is 659 keV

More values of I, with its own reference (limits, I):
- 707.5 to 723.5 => 720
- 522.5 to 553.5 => 529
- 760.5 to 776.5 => 763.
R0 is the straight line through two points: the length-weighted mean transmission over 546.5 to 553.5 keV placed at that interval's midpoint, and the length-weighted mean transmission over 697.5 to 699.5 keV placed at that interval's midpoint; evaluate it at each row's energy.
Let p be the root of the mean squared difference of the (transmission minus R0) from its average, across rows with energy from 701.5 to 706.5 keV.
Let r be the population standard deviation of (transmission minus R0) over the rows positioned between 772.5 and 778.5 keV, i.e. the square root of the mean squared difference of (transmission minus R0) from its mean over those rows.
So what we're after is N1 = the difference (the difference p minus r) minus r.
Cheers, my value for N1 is -0.1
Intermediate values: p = 0.08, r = 0.11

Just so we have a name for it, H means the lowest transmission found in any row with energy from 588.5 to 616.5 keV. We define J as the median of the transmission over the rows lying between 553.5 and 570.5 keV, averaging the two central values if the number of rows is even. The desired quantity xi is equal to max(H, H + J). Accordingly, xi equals 13.7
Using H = 6.29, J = 7.4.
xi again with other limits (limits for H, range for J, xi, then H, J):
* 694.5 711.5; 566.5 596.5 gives 15.6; 8.16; 7.5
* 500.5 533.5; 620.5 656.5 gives 11.3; 5.68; 5.6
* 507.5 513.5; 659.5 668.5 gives 13.8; 6.39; 7.4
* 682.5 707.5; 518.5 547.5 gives 14.3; 7.71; 6.6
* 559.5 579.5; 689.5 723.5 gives 15.4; 7.04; 8.4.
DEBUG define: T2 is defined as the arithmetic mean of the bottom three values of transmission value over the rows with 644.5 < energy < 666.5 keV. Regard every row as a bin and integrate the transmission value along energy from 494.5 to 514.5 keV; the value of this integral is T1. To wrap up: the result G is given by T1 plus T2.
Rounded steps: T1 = 130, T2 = 6.5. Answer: 136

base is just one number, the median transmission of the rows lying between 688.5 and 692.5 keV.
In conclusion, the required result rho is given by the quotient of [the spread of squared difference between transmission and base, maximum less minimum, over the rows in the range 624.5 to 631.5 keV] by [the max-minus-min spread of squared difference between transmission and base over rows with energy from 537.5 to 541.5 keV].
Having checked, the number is 6.1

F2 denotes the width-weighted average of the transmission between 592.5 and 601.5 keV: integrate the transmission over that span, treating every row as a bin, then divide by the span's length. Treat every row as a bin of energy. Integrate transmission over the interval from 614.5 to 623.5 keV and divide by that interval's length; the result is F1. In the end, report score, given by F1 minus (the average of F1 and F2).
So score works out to -0.3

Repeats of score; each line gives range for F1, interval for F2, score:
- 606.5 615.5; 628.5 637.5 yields 1.7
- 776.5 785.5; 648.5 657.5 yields 1.1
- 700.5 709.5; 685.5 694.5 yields -0.1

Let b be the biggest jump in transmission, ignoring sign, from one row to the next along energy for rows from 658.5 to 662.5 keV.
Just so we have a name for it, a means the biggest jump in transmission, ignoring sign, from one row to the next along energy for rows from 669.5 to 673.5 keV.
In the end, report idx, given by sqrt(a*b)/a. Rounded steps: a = 0.26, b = 0.29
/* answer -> 1.1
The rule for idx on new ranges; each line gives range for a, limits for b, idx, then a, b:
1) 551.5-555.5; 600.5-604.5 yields 3.2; 0.04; 0.41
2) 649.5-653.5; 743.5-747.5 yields 1.3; 0.26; 0.45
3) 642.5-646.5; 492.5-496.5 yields 1.3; 0.17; 0.27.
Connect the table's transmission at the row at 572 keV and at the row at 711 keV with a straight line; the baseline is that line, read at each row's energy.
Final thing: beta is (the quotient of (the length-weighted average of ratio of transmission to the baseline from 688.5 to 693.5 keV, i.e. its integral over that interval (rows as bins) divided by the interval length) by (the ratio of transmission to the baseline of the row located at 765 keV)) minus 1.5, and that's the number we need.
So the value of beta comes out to -0.4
